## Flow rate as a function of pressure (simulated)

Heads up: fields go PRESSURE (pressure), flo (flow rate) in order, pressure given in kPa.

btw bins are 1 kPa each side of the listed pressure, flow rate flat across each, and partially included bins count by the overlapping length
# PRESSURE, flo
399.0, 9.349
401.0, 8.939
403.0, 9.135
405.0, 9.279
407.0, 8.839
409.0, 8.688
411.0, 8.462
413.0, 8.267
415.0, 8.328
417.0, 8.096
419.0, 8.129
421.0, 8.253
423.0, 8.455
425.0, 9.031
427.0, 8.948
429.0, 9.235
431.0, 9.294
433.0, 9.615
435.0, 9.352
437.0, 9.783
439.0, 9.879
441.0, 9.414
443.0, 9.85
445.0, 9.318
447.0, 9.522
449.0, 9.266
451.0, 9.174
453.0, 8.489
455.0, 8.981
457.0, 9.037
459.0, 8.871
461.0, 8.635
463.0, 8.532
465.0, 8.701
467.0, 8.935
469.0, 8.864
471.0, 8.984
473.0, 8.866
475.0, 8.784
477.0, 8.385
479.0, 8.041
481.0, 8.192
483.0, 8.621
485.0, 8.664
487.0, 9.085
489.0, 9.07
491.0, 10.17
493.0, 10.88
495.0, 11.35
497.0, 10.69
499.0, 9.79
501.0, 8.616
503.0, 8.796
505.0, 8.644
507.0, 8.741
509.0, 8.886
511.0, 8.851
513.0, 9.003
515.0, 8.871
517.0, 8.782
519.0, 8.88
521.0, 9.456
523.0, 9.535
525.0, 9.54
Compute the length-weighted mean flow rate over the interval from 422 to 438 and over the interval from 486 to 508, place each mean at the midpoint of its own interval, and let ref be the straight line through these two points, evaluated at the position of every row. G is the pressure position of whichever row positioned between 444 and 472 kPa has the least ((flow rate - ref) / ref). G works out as 463.0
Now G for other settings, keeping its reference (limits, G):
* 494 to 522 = 501.0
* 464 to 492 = 479.0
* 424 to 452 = 427.0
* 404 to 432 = 417.0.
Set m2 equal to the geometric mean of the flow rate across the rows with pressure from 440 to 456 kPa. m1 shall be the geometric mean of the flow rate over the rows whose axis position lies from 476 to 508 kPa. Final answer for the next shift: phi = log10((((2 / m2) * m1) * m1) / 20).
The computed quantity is -0.040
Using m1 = 9.2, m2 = 9.2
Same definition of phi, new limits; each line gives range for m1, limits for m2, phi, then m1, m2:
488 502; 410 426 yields 0.080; 10.0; 8.4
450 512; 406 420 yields -0.014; 9.0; 8.4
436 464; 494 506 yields -0.056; 9.2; 9.6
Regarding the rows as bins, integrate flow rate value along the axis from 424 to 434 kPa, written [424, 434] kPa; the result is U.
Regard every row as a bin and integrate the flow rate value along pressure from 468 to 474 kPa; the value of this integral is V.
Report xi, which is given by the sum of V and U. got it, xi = 146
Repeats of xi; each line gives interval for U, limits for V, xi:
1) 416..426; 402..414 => 189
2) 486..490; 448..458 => 126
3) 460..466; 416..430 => 172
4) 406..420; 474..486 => 219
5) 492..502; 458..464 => 155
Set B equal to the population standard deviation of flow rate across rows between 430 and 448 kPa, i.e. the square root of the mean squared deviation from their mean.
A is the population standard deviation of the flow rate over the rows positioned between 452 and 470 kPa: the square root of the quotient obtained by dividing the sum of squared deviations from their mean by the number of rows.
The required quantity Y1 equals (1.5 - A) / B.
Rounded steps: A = 0.19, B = 0.22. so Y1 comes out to 6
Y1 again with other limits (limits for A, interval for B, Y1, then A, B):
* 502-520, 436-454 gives 3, 0.10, 0.41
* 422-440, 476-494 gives 1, 0.42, 0.89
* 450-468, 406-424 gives 5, 0.22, 0.23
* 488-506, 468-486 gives 2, 0.99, 0.31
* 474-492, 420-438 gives 2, 0.60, 0.47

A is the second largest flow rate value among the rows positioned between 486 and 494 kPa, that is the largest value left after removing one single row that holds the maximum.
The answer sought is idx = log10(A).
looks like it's 1.01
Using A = 10.17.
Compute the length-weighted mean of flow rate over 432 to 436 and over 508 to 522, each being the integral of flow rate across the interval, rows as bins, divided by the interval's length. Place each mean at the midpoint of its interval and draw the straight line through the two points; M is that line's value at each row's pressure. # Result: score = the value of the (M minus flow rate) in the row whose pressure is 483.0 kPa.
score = 0.5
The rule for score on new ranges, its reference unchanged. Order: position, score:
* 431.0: 0.2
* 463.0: 0.8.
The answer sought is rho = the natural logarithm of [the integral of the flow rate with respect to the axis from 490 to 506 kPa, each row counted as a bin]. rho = 5.06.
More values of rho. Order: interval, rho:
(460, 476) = 4.95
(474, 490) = 4.92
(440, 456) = 5.00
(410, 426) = 4.90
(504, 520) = 4.95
